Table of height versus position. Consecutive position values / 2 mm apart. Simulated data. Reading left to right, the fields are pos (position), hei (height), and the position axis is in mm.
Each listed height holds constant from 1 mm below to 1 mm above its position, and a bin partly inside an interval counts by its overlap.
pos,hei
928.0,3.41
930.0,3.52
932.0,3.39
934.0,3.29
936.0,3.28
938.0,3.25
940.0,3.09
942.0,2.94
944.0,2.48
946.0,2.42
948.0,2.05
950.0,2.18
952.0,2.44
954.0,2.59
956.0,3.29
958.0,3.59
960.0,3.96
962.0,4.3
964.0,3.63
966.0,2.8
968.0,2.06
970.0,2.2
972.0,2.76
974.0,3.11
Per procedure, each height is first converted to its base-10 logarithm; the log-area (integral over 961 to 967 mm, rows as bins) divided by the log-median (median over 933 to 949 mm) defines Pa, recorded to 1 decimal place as 6.8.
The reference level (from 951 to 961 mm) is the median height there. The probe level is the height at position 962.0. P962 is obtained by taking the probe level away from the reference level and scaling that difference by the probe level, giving -0.23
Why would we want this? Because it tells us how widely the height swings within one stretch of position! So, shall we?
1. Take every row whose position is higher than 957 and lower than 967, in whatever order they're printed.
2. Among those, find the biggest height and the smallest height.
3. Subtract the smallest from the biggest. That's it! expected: 1.50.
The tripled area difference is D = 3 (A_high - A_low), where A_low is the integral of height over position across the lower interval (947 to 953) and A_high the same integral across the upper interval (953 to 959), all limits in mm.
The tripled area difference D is 17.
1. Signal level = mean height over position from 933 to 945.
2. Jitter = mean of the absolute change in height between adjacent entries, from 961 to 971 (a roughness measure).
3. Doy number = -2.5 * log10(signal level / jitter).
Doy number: -1.8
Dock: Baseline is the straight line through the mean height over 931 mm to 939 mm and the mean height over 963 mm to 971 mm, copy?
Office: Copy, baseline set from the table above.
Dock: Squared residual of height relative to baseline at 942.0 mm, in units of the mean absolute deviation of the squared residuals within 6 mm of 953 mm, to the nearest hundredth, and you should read 0.18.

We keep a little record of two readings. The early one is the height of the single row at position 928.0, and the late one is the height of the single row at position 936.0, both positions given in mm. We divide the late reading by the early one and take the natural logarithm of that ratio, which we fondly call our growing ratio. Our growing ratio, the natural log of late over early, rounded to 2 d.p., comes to -0.04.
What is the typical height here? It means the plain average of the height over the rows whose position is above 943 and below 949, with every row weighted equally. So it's 2.3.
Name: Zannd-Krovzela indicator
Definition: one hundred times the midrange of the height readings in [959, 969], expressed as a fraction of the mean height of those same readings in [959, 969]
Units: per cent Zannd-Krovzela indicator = 95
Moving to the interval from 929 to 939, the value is 101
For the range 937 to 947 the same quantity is 100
